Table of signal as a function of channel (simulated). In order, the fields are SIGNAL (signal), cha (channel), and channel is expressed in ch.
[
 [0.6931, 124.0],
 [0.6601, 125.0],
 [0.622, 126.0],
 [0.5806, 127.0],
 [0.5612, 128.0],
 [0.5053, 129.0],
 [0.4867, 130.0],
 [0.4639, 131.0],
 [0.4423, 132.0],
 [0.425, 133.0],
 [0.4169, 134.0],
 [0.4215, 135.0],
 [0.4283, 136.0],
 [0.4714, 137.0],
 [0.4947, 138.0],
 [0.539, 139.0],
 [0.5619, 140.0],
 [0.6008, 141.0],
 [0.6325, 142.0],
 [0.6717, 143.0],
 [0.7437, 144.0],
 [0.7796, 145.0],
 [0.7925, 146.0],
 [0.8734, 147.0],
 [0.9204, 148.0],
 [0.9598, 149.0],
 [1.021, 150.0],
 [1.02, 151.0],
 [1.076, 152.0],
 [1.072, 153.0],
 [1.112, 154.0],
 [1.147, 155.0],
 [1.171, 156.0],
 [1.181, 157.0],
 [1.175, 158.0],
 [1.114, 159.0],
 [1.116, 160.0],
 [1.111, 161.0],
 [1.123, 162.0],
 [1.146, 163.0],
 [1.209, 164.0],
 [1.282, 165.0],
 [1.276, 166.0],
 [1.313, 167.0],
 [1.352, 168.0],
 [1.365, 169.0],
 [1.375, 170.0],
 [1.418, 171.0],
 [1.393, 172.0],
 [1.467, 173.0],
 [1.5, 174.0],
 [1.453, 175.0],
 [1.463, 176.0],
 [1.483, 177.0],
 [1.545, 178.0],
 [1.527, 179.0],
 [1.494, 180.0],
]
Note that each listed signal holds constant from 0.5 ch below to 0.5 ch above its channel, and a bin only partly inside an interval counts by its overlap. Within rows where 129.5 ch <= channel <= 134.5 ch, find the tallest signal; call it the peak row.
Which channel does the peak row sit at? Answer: 130.0 ch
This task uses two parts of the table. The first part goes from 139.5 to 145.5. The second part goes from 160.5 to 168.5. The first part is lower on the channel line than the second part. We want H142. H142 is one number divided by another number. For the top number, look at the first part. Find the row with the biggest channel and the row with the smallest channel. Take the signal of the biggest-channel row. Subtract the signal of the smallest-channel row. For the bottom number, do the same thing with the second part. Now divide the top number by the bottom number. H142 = 0.9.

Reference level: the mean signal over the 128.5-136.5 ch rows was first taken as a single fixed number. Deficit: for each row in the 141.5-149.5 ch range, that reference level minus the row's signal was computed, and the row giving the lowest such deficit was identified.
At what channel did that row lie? 149.0 ch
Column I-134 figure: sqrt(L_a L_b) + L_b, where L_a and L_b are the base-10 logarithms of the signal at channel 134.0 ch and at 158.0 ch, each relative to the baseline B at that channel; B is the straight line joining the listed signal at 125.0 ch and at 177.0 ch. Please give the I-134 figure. 0.025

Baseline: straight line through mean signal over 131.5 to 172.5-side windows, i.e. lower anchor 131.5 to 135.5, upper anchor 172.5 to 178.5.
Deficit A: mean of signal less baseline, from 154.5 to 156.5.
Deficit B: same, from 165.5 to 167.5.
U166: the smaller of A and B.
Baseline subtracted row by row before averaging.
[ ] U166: 0.04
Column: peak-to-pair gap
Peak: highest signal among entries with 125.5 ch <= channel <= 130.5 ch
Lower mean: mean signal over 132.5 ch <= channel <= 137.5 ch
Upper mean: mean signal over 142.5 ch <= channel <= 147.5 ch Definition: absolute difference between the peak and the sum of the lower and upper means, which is 0.6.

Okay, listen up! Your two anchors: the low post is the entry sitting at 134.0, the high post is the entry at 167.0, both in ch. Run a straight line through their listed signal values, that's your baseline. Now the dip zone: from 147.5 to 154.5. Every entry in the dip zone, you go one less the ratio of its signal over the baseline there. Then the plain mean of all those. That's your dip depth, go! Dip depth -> -0.17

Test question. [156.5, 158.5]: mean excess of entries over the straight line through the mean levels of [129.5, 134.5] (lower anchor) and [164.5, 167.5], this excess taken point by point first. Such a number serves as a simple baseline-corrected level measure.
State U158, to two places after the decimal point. 0.10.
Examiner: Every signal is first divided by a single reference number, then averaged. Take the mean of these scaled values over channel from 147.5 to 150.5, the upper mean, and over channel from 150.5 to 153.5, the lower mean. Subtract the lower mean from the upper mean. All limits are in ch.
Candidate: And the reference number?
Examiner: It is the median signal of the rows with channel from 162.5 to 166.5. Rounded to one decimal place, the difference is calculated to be -0.1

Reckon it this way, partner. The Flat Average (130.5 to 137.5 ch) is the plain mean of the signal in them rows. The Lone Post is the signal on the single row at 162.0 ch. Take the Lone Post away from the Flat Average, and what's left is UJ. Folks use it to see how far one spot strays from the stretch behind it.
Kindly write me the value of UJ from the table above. -0.68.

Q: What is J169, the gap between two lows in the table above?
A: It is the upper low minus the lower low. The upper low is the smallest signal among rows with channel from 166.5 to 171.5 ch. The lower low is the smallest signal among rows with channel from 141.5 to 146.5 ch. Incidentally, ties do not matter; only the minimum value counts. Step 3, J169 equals 0.7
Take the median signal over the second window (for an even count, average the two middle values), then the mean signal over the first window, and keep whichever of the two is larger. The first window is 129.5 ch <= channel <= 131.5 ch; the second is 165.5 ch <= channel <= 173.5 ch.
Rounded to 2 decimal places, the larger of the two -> 1.37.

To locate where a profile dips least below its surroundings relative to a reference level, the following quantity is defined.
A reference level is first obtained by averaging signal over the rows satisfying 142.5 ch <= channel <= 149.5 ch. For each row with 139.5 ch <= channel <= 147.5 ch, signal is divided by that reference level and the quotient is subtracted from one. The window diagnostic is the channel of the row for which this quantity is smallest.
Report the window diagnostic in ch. 147.0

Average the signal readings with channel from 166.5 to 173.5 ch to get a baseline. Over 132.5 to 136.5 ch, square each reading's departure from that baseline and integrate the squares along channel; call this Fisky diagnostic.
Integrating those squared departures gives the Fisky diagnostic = 3.7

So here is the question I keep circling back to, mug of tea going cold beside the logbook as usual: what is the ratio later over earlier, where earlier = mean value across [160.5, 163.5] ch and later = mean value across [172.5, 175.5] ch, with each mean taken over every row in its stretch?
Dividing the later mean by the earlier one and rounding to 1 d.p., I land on 1.3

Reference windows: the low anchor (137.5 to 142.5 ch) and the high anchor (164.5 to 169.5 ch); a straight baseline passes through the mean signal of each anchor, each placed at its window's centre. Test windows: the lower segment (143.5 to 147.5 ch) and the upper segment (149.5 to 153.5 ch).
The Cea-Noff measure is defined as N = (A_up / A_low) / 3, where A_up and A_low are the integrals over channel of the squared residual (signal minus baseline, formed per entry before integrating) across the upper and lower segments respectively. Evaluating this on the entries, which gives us 1.3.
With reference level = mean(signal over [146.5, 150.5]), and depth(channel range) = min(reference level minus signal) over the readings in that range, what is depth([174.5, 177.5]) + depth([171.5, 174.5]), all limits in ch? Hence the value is -1.1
